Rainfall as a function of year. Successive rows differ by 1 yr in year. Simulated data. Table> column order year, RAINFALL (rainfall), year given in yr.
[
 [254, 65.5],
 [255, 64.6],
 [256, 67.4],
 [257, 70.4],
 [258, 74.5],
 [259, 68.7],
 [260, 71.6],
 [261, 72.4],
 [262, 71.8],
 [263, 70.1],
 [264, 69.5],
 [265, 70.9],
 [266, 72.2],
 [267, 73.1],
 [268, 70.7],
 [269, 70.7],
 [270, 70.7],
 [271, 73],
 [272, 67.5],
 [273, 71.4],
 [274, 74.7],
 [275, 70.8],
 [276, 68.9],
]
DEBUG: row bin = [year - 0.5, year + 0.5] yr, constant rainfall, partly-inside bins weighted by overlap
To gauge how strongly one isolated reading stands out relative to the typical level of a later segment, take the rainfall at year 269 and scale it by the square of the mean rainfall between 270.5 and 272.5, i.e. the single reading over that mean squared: 0.0143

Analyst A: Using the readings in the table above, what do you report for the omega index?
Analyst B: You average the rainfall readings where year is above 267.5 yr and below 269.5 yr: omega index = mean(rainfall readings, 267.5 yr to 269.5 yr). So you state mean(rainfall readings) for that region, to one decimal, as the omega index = 70.7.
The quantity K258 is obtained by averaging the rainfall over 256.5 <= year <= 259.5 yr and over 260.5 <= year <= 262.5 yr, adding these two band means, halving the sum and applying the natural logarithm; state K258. 4.27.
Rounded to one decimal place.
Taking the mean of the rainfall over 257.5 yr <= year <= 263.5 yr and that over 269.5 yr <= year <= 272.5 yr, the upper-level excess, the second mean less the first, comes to -1.1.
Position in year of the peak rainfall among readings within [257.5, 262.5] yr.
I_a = 258 yr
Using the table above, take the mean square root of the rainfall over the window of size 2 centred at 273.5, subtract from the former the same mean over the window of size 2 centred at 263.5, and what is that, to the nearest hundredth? 0.19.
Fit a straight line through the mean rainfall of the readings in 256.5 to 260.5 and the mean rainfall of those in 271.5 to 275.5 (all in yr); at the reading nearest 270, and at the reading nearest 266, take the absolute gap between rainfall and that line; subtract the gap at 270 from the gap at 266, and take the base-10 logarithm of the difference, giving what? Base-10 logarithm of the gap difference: -0.26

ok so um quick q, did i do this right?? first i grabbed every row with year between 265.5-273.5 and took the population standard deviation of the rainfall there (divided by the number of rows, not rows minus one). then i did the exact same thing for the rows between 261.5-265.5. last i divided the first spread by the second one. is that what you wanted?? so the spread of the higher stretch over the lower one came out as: 1.9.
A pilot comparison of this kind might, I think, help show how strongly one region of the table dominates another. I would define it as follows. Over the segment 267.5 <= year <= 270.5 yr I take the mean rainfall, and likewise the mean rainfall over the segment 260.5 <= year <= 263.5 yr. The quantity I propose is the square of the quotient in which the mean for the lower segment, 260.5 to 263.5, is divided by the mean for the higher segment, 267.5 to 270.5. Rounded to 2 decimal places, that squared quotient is 1.02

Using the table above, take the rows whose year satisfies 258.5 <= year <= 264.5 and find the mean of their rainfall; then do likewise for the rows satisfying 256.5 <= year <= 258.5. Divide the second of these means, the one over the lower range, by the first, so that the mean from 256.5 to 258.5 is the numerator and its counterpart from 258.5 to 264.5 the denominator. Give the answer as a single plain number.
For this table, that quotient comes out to 1.02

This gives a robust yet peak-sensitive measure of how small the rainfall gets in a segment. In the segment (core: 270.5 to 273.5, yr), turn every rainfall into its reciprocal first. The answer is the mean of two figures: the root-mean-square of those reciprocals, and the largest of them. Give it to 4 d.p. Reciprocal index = 0.0145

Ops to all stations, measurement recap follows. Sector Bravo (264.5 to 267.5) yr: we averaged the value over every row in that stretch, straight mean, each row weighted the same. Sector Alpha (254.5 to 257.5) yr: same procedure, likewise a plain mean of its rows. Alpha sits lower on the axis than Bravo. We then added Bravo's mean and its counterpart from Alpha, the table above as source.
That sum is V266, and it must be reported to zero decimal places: 140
